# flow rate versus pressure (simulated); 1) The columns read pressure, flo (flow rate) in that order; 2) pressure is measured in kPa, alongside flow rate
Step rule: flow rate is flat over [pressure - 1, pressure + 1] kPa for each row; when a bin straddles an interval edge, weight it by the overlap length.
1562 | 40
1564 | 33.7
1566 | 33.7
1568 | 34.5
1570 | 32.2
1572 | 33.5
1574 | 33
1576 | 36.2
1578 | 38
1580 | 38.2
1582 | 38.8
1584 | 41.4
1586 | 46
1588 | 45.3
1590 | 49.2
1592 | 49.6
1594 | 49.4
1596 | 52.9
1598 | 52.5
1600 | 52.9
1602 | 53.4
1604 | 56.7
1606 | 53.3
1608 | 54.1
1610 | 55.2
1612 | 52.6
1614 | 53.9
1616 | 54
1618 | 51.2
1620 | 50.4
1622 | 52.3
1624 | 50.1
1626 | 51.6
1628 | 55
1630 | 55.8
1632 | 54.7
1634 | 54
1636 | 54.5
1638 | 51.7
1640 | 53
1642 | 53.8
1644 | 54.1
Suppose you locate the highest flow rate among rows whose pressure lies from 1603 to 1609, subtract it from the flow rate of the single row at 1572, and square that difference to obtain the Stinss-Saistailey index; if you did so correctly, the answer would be 538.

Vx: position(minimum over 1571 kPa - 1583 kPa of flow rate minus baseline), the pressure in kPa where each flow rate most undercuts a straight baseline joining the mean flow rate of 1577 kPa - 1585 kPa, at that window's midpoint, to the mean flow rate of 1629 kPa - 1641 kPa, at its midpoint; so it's 1574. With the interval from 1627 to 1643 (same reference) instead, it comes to 1638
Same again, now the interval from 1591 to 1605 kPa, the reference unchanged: 1594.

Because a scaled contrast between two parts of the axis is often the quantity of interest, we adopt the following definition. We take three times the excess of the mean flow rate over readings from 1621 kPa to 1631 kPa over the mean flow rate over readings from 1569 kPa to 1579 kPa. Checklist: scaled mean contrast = 55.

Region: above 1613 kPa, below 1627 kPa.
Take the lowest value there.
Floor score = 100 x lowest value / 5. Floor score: 1002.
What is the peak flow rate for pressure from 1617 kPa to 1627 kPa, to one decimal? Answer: 52.3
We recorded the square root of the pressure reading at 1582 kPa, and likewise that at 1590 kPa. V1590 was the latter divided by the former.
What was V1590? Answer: 1.13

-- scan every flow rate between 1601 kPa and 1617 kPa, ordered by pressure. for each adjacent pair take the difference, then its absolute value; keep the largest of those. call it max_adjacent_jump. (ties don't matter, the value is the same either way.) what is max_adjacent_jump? 3.4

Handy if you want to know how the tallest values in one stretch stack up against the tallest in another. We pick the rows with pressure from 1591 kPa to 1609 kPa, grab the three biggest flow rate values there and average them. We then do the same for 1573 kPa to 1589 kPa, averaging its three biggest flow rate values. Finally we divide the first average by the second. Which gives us 1.24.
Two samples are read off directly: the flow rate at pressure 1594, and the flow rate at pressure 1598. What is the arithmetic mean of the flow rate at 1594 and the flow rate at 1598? 51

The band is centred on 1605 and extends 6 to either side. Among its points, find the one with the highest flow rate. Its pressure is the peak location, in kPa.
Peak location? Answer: 1604 kPa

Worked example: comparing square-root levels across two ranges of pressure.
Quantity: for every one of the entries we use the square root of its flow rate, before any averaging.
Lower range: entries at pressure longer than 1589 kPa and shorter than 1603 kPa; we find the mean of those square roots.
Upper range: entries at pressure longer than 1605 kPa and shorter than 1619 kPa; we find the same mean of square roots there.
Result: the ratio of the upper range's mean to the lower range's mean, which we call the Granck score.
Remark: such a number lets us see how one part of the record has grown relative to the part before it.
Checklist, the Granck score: 1.02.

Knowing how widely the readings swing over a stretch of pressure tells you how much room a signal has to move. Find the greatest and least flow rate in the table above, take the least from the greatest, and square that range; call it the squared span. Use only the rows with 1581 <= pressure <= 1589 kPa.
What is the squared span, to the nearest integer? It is 52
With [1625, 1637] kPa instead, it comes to 18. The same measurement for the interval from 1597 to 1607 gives 18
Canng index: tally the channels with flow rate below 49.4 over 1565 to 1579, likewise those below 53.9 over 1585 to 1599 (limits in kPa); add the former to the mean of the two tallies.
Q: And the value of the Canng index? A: 14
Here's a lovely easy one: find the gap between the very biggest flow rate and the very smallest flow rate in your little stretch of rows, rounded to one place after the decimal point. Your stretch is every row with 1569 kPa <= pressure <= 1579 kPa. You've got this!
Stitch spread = 5.8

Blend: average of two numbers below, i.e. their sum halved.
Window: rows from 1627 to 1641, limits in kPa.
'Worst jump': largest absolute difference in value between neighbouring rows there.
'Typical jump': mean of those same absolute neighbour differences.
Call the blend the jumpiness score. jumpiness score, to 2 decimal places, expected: 2.00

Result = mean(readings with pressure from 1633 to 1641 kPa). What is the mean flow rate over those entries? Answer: 53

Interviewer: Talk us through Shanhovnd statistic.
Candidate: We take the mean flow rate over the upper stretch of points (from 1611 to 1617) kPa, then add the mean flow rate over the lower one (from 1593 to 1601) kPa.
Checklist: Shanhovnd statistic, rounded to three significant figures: 105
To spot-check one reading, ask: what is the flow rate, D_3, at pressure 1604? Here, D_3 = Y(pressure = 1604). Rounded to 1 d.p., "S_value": 56.7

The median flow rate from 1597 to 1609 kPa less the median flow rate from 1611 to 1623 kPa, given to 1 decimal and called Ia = 0.9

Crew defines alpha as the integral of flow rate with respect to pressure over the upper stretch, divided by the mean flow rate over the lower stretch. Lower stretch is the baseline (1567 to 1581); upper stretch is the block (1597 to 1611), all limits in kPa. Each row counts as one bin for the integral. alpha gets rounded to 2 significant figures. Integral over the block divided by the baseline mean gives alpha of 22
